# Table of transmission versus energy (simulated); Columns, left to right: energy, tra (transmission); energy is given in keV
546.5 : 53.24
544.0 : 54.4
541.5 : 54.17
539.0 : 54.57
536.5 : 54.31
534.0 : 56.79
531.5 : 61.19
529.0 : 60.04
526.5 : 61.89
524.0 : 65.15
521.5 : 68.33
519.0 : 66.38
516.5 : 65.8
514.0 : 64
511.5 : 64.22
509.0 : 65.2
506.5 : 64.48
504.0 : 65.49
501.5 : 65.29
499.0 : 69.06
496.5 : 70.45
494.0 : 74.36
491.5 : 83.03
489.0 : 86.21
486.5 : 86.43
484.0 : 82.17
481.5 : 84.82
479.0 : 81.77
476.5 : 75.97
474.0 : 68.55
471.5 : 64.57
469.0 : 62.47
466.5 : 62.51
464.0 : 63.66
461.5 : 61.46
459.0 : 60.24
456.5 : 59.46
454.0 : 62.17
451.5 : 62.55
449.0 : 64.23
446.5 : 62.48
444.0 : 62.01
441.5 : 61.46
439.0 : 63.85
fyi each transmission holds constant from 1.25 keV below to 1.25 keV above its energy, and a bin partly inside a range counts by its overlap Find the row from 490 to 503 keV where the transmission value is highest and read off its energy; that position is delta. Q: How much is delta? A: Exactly 491.5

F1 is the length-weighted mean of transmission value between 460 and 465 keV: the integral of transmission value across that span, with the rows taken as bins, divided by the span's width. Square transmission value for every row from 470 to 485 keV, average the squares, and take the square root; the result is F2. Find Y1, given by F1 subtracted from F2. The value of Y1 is 14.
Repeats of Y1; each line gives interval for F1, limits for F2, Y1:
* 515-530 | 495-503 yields 4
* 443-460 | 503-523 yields 4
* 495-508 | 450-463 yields -6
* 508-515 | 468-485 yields 10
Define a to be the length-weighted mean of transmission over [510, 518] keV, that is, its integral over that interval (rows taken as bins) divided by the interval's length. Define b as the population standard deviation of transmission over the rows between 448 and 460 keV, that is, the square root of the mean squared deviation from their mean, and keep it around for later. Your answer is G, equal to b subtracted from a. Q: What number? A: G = 63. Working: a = 65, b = 1.7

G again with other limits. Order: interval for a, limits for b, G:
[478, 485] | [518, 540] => 78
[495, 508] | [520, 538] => 63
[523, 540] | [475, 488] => 56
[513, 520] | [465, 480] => 58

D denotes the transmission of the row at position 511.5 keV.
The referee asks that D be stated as 64.22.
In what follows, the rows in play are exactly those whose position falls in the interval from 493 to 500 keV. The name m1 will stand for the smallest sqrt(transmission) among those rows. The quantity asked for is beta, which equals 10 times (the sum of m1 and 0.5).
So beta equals 88.1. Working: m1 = 8.3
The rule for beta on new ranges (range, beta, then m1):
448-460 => 82.1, 7.7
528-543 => 78.6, 7.4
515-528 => 83.7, 7.9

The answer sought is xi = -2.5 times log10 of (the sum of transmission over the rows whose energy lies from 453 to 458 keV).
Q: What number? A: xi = -5.21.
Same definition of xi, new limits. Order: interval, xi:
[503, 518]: -6.48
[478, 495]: -6.91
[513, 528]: -6.48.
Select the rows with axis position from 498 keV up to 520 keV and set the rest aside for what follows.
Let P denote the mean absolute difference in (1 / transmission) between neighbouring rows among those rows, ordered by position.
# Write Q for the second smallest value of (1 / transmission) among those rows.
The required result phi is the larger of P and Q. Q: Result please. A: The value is 0.0151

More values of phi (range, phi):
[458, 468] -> 0.0160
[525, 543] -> 0.0163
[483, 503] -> 0.0116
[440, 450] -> 0.0160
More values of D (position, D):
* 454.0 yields 62.17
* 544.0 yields 54.4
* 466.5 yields 62.51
